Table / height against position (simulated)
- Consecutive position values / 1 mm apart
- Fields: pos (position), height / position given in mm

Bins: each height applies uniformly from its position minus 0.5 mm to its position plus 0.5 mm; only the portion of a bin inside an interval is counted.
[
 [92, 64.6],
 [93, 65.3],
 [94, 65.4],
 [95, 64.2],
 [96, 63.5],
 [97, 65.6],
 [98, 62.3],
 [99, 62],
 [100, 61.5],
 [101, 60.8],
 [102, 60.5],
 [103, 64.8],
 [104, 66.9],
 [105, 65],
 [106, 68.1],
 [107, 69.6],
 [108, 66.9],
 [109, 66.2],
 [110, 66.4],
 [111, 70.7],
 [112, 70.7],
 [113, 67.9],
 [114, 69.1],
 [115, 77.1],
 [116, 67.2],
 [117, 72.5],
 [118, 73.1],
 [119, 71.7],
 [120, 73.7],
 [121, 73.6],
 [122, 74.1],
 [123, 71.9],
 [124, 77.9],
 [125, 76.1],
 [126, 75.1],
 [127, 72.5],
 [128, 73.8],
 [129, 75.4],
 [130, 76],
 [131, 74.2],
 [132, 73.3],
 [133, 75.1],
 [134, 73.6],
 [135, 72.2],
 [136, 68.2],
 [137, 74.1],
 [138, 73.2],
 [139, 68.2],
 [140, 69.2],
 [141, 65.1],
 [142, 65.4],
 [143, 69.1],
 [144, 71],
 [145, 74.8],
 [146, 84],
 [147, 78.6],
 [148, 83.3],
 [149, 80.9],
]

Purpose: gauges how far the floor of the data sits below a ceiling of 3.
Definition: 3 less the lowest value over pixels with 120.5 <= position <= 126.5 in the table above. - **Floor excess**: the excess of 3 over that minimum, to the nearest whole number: -69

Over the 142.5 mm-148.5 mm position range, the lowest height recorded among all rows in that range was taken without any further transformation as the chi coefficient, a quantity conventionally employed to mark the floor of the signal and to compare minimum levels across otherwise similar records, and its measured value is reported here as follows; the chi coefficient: 69.1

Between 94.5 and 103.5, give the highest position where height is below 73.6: 103 mm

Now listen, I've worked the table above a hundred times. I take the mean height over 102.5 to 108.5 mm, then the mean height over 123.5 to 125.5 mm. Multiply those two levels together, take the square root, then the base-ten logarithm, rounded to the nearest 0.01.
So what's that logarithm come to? 1.86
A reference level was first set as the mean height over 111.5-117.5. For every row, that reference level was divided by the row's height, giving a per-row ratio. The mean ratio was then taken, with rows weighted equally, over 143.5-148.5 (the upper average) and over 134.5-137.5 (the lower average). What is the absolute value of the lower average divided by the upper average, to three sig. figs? 1.09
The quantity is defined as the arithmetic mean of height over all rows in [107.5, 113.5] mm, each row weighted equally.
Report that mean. 68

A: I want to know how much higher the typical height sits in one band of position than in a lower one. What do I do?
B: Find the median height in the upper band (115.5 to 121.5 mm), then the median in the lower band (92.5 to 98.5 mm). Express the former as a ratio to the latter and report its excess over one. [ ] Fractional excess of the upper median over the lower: 0.124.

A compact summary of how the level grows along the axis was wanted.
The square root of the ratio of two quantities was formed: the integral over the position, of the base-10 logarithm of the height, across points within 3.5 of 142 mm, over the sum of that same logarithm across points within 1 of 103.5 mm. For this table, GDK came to 1.9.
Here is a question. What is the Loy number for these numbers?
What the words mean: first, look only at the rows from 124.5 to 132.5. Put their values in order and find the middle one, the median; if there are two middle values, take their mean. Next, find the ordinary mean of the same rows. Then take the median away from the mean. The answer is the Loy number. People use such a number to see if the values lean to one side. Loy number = -0.10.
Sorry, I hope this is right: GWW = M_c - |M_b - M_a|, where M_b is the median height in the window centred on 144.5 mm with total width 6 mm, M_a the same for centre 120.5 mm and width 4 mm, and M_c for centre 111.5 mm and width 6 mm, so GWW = 68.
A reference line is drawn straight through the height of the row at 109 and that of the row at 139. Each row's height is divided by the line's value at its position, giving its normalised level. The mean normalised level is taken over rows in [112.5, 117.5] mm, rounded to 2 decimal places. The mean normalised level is 1.06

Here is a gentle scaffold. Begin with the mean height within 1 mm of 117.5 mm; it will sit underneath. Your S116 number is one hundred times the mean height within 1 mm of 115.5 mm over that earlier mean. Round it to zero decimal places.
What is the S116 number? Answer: 99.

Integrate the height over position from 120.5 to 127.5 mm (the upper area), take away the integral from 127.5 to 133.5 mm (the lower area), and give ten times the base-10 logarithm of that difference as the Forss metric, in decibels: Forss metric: 18.7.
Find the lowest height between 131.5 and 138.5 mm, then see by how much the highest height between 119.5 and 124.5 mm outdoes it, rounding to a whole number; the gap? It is 10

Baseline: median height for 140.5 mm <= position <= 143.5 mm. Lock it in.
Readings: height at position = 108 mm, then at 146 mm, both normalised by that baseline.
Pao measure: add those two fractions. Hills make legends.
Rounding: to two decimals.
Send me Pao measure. 2.31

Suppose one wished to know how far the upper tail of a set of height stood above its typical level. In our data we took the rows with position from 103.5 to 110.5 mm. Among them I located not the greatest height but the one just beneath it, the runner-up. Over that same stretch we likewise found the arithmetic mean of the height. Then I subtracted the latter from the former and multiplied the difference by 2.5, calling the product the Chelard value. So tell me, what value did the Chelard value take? 2.7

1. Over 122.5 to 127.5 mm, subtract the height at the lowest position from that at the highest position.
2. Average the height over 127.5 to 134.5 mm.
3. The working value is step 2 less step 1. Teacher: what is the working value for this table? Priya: 73.9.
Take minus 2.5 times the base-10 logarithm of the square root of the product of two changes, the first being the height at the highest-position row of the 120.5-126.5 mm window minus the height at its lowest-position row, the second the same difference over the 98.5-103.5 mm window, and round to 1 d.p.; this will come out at -0.8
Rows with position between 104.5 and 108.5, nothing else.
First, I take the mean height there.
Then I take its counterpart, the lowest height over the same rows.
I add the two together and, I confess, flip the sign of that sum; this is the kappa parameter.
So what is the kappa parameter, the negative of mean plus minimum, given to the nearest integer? -132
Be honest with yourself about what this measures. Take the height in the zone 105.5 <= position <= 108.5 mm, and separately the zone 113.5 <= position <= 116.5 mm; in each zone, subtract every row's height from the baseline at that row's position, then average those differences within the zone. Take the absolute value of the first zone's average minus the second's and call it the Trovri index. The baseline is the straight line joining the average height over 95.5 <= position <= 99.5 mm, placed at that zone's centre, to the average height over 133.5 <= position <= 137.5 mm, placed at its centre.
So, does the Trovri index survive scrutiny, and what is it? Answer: 1.1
